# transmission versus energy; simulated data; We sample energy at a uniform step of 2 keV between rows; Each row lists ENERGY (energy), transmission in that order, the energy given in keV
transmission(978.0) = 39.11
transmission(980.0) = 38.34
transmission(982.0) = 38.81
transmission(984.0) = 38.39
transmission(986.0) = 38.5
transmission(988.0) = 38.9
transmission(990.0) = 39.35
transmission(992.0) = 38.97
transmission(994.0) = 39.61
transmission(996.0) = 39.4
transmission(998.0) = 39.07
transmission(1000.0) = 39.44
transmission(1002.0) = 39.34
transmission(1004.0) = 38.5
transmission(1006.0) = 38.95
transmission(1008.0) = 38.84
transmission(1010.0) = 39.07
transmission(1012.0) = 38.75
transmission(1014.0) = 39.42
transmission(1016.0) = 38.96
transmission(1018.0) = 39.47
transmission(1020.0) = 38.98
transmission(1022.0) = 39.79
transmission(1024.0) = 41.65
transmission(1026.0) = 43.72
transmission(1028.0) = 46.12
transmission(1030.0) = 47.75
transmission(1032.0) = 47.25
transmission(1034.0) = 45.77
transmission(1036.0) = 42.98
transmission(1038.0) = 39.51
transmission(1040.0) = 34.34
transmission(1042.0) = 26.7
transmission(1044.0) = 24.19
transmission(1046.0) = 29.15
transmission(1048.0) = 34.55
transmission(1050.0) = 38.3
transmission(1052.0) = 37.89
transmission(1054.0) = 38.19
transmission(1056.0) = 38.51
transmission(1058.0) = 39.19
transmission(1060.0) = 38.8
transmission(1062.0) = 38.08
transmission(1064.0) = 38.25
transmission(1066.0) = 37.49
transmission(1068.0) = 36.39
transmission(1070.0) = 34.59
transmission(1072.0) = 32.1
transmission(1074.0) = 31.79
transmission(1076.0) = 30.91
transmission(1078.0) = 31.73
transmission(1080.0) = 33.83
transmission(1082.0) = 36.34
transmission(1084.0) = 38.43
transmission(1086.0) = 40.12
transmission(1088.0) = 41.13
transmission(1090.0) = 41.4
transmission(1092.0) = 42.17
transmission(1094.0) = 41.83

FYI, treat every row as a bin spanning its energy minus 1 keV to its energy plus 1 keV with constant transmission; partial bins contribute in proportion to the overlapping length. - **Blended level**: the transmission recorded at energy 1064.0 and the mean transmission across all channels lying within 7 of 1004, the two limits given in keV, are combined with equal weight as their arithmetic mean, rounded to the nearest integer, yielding 39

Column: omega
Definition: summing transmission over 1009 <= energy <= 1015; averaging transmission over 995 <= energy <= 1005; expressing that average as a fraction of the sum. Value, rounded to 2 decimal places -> 0.33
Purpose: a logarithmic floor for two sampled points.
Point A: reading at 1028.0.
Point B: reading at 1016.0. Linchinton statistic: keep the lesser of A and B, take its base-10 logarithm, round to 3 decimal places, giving 1.591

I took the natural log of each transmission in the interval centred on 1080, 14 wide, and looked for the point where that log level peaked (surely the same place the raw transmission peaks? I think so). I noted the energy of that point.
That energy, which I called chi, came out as 1086.0 keV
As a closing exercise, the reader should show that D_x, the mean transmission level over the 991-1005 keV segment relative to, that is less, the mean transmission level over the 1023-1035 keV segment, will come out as -6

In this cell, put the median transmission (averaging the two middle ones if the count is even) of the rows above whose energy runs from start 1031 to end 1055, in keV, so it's 38.0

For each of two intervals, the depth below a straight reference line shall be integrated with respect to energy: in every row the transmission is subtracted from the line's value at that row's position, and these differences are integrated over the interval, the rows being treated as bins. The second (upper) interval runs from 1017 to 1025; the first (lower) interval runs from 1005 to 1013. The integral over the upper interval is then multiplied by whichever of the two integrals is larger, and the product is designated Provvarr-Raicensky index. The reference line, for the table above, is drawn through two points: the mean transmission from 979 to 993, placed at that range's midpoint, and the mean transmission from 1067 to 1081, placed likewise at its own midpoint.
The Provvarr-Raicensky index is 367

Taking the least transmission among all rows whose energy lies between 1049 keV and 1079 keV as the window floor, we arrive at 30.91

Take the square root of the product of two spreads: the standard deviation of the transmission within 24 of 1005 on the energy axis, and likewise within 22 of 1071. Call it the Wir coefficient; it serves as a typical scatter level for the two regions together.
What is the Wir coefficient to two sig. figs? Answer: 2.4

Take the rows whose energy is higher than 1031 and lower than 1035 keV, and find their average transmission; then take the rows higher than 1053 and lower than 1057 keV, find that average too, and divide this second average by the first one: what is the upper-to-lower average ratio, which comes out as 0.82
